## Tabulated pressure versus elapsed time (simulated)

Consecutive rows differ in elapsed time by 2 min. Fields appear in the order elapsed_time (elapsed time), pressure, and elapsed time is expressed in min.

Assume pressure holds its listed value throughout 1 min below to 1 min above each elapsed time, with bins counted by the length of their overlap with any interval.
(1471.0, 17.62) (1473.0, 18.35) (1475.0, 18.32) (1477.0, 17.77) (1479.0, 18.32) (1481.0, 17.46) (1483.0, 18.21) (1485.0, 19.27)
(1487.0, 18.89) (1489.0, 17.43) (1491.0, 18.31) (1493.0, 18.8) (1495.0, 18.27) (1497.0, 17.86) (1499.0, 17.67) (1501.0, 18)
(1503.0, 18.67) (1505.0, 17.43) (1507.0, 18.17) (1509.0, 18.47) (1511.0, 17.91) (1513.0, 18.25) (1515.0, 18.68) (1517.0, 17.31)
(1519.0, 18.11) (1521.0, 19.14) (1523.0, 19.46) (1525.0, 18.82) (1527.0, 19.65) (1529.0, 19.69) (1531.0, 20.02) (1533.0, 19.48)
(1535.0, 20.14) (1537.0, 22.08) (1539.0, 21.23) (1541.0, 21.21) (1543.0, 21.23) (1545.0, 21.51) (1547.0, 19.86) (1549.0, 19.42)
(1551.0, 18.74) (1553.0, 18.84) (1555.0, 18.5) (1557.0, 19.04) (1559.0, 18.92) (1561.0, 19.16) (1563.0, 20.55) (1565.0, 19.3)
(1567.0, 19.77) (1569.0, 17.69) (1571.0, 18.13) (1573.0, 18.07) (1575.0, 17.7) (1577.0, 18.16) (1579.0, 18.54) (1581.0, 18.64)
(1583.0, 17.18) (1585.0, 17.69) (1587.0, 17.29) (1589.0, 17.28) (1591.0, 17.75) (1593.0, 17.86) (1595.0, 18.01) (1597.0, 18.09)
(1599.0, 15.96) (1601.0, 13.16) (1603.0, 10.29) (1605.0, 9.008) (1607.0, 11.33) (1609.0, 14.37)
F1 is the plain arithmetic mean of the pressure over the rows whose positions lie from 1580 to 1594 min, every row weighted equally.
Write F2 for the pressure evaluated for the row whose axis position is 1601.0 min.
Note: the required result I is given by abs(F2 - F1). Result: 5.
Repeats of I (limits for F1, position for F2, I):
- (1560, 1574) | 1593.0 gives 1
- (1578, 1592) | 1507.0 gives 0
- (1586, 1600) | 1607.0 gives 6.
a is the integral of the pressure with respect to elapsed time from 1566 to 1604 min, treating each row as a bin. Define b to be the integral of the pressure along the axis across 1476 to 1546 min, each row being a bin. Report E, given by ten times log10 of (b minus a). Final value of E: 28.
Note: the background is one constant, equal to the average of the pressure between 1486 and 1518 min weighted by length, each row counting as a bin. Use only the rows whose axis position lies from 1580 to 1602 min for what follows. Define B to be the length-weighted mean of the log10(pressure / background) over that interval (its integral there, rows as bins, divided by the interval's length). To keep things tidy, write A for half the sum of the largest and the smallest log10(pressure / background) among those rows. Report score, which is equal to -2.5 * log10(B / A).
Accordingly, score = 1.0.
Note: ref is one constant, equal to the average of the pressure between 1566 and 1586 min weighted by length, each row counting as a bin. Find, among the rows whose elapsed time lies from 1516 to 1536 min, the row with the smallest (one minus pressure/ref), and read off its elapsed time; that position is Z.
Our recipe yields 1535.0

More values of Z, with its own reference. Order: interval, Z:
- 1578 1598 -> 1581.0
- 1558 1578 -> 1563.0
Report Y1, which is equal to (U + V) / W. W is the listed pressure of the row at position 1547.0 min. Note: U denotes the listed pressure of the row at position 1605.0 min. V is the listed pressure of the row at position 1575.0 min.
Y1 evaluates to 1.3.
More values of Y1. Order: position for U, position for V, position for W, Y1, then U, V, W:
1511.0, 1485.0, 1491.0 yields 2.0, 17.91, 19.27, 18.31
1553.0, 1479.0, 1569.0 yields 2.1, 18.84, 18.32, 17.69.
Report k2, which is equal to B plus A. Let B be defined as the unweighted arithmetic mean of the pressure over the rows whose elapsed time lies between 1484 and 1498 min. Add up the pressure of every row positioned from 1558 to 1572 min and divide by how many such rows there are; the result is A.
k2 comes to 37.5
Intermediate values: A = 19.1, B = 18.4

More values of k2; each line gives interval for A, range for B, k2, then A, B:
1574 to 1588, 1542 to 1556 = 37.6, 17.9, 19.7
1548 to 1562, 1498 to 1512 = 37.0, 18.9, 18.0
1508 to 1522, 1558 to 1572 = 37.3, 18.3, 19.1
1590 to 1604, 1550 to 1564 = 35.0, 15.9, 19.1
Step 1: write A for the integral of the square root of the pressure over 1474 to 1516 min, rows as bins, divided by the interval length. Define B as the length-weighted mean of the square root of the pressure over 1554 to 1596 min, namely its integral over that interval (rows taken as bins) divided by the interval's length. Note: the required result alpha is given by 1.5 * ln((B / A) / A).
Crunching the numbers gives -2.17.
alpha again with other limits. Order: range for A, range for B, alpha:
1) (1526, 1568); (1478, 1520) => -2.31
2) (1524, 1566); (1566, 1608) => -2.39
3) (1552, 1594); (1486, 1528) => -2.18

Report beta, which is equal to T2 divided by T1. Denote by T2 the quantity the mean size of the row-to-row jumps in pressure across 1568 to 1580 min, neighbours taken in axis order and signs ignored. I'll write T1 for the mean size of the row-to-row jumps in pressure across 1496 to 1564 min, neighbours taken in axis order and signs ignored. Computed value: 0.57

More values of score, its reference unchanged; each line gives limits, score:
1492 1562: 0.4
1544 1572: 0.2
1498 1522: 2.0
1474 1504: 1.0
